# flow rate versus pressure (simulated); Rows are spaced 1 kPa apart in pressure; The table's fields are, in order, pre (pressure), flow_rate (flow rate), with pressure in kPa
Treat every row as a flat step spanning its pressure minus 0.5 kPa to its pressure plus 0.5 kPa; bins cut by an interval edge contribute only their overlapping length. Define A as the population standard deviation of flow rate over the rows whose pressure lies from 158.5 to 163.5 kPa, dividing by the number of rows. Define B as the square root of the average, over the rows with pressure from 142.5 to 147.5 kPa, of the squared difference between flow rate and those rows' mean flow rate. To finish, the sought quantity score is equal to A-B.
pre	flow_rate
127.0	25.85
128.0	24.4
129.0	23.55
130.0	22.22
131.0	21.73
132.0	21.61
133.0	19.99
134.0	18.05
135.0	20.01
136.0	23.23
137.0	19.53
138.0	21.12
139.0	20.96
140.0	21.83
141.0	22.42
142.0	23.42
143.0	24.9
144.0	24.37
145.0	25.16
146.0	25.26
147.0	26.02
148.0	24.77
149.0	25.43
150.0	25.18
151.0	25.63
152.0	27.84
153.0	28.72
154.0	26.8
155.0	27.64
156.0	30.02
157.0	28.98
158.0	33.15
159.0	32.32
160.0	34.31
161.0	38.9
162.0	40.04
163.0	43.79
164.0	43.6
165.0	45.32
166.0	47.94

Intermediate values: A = 4.1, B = 0.5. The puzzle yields 3.6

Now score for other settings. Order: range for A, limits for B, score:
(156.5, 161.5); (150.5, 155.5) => 2.2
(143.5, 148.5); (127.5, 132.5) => -0.5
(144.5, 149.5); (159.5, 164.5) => -3.1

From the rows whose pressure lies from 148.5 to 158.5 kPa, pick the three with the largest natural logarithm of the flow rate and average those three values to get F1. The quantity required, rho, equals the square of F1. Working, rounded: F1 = 3.42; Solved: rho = 11.7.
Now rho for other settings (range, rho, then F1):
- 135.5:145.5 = 10.3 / 3.21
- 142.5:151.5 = 10.5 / 3.25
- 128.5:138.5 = 9.8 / 3.14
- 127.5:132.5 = 9.9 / 3.15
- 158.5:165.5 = 14.4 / 3.79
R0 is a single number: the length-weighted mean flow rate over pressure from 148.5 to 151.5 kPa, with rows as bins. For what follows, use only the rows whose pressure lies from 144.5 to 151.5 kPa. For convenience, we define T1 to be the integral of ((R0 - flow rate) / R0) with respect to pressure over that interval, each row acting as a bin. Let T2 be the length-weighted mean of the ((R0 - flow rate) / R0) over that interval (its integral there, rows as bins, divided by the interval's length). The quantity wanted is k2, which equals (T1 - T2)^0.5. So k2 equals 0.1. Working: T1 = 0.0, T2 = 0.00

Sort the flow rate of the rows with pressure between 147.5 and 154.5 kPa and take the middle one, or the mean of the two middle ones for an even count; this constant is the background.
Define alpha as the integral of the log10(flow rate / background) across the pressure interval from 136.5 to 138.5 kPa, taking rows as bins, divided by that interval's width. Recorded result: -0.10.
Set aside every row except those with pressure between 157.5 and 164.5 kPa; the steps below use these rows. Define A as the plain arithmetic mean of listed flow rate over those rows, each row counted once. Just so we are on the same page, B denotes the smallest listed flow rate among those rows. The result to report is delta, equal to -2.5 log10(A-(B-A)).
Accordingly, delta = -4.10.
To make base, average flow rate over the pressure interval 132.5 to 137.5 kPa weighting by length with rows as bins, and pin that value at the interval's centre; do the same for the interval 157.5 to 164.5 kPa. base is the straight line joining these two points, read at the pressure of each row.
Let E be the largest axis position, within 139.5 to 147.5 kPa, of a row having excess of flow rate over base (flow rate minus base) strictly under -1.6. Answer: 147.0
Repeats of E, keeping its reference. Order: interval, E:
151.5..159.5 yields 159.0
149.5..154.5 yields 154.0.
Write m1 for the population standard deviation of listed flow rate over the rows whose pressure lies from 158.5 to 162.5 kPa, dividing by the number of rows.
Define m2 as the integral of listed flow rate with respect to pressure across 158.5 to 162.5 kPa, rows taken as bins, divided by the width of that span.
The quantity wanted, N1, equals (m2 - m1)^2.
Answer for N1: 1103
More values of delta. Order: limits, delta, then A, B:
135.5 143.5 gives -3.49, 22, 19.53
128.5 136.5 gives -3.48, 21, 18.05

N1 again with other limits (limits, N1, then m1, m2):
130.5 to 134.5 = 355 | 1.5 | 20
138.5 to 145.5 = 475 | 1.5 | 23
